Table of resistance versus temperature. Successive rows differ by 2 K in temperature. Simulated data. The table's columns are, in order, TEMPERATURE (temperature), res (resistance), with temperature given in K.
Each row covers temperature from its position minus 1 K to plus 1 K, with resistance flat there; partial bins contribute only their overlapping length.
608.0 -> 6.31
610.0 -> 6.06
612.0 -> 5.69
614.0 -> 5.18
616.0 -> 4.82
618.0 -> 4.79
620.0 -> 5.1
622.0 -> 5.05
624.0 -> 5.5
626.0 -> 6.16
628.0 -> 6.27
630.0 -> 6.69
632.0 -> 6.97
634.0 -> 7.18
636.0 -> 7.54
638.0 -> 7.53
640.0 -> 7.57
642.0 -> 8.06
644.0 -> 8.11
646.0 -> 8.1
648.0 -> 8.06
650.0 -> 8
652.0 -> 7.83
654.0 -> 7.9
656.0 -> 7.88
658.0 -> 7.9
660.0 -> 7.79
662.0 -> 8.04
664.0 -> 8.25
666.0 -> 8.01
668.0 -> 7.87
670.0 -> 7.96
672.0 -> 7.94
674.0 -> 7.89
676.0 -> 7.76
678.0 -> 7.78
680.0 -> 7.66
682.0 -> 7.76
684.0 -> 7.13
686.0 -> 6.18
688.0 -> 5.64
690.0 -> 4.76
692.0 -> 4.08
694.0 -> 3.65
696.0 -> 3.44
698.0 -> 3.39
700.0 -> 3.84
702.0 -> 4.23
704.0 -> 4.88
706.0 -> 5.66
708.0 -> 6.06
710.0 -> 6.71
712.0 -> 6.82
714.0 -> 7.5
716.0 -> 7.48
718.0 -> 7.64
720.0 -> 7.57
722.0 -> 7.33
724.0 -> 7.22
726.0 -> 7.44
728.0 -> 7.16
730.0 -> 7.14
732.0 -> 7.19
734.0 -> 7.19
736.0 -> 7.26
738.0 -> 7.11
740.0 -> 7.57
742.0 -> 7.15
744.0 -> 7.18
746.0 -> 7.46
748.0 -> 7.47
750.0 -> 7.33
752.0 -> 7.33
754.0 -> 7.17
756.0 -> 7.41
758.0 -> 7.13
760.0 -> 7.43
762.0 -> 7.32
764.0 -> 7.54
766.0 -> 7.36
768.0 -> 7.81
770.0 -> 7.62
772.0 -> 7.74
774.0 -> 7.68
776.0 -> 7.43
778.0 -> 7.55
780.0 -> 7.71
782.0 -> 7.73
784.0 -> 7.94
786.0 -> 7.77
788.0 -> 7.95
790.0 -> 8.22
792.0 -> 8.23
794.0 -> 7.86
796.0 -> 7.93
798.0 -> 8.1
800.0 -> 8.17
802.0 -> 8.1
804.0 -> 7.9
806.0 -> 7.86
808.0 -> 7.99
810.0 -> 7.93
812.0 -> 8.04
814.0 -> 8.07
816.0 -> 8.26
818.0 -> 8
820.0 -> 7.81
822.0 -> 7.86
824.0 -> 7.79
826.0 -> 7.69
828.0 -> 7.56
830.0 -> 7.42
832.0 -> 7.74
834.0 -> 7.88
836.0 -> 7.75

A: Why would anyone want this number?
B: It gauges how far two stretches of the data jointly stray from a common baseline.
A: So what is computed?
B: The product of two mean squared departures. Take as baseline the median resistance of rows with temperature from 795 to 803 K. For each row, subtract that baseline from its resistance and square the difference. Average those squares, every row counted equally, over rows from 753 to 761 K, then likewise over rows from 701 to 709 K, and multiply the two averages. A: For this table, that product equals 6.1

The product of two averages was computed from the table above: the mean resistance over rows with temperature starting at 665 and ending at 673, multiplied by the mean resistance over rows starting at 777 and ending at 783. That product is 60.9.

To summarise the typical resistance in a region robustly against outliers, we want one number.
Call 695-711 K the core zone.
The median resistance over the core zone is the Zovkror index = 4.6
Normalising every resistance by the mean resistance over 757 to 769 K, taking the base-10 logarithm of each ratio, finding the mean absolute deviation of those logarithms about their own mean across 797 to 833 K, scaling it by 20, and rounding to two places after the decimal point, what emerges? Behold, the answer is 0.19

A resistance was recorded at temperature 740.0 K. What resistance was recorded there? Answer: 7.57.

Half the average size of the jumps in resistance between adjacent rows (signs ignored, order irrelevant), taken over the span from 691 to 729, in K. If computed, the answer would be 0.16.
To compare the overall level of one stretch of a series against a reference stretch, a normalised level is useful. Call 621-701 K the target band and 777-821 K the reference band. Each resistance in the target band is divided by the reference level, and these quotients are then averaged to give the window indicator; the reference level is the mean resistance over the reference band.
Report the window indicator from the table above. 0.86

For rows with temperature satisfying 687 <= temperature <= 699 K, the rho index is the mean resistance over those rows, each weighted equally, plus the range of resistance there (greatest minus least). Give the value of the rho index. 6.4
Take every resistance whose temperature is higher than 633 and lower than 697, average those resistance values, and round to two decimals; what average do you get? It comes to 7.23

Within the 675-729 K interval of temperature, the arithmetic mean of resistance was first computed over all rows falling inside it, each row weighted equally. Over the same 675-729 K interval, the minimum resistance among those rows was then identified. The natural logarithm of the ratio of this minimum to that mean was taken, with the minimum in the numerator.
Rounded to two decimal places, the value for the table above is -0.60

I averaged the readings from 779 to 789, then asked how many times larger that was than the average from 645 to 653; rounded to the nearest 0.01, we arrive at 0.98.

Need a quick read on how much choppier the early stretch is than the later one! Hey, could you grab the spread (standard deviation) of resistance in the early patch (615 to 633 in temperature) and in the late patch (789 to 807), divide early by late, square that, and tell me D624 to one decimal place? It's 29.4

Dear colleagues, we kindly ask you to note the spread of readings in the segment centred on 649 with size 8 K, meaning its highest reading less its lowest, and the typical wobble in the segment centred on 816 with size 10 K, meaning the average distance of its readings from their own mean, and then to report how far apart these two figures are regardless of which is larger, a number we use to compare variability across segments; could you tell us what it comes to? 0.2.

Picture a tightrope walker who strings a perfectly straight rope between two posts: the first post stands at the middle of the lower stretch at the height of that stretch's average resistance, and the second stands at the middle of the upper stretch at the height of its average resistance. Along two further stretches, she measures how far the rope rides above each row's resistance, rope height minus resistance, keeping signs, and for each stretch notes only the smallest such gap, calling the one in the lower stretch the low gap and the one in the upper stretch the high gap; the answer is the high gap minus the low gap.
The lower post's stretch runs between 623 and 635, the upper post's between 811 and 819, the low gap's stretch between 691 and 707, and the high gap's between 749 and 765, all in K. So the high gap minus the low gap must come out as -1.4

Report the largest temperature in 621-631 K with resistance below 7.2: 630.0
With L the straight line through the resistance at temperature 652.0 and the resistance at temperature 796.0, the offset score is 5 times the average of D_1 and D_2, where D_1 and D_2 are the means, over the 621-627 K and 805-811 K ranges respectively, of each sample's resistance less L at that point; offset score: -5.6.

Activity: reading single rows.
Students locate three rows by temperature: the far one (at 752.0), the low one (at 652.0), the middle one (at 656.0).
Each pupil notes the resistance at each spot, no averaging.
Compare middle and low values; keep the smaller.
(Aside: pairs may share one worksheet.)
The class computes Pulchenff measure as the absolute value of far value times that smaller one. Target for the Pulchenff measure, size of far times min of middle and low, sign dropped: 57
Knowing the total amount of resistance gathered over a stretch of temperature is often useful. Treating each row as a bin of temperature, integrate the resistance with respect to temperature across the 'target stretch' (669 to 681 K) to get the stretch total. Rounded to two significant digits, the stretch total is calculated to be 94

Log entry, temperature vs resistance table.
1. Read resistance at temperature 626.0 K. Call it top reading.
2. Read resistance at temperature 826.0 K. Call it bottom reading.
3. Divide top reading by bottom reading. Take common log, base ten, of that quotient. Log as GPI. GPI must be -0.10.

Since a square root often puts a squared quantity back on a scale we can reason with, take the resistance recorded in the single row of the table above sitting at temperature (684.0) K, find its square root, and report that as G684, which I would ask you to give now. 2.67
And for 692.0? 2.02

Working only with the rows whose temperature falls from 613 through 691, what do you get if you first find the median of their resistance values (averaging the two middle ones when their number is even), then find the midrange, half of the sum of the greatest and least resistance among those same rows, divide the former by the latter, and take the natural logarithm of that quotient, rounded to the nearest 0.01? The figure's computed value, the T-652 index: 0.18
